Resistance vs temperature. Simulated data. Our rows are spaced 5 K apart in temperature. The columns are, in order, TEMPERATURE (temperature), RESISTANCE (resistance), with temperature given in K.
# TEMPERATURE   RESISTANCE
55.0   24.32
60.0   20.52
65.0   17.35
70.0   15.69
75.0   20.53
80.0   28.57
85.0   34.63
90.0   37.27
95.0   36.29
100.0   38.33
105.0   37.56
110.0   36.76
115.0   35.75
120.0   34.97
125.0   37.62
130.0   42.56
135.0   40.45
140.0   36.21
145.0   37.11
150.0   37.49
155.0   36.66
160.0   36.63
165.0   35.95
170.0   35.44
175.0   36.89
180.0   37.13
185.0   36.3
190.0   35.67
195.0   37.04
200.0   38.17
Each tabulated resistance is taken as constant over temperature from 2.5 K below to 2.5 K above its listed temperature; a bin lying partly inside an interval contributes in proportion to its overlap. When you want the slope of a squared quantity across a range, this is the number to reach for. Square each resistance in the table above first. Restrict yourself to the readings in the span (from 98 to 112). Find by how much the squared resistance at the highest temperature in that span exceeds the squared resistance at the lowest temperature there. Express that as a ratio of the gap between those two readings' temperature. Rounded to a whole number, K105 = -12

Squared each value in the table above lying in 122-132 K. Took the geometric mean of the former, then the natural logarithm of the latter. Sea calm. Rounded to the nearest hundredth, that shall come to 7.38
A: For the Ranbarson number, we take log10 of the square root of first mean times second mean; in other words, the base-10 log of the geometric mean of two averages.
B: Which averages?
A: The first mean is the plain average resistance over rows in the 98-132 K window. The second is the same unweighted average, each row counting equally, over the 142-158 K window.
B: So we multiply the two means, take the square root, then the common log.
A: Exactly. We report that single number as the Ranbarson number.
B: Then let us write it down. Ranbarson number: 1.57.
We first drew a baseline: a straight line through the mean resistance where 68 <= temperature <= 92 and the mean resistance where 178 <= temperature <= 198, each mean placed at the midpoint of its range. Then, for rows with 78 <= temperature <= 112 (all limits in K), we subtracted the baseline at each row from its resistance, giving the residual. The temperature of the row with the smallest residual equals 80.0 K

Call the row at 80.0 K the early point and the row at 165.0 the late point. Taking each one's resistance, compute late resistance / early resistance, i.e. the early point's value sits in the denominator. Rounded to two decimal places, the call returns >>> 1.26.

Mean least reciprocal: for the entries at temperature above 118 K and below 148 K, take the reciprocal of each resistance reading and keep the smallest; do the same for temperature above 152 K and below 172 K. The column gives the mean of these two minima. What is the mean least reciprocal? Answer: 0.0254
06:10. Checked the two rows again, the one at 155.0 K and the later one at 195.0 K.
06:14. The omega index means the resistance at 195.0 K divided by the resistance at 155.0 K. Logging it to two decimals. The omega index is 1.01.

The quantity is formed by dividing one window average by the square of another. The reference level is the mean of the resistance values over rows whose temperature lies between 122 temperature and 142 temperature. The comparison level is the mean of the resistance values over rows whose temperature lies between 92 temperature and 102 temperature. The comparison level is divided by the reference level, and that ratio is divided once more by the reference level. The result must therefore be 0.0243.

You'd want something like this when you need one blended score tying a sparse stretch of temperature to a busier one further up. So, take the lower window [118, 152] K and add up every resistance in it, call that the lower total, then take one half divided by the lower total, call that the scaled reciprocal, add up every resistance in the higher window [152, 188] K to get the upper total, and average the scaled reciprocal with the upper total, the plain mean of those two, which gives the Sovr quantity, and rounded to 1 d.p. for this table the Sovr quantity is 127.5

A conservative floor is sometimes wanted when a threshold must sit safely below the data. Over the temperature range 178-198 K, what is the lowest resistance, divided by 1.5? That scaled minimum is 23.8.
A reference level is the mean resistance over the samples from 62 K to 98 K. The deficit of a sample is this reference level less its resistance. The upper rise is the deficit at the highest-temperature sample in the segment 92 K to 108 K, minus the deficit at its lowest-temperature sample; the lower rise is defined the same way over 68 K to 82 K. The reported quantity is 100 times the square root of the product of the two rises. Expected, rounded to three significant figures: 404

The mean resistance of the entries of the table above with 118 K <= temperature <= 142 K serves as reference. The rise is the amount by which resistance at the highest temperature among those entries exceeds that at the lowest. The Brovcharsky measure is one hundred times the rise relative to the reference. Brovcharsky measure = 3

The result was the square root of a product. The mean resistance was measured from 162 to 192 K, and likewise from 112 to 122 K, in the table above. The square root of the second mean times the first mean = 35.8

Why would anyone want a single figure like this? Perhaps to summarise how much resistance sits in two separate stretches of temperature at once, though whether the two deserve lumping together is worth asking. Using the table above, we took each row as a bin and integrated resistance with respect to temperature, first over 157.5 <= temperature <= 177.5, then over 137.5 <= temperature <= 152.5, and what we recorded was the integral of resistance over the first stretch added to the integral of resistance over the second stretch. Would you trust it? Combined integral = 1279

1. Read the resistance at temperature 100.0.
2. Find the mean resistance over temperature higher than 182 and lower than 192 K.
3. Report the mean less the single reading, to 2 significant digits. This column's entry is -2.3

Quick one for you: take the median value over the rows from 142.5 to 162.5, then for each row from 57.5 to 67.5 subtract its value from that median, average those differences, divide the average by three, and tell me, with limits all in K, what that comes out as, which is 6.0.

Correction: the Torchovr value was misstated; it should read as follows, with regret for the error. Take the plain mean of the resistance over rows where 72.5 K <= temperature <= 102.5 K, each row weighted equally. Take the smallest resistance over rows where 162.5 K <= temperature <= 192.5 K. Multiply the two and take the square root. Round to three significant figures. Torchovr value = 34.0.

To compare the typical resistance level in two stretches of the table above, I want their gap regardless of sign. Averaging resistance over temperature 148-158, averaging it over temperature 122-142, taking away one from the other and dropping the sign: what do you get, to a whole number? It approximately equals 2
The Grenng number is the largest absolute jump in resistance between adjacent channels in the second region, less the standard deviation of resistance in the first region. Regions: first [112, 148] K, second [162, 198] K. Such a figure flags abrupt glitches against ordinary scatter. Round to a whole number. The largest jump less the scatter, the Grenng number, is -1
